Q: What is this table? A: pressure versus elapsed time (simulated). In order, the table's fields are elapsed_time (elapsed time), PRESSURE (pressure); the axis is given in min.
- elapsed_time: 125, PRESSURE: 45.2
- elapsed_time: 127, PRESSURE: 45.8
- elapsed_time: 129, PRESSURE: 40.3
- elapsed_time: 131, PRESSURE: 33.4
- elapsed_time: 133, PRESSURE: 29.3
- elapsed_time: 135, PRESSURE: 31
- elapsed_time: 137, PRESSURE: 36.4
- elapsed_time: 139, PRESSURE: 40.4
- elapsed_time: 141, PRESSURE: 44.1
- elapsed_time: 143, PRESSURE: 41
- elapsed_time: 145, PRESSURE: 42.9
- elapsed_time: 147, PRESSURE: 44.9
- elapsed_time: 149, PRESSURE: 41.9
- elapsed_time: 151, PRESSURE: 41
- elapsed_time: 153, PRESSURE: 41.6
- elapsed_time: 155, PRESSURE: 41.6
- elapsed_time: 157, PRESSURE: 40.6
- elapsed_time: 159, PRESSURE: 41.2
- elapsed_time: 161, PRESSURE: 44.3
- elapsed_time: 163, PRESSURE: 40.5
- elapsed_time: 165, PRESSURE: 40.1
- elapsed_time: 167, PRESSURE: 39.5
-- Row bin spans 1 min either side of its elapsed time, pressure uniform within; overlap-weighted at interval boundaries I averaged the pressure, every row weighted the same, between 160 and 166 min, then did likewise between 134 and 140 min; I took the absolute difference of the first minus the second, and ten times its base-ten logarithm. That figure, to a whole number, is 8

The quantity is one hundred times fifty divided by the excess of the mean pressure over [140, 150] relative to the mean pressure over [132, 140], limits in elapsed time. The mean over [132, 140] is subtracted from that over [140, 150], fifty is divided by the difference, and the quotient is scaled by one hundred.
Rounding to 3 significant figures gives 576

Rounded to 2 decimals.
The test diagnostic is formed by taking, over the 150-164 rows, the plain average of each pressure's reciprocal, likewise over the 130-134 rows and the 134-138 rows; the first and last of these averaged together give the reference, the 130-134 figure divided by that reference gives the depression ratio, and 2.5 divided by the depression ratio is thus 2.11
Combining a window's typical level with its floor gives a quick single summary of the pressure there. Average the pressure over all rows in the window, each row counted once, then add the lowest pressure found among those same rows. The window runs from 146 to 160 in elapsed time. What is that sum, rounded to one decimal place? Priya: 82.4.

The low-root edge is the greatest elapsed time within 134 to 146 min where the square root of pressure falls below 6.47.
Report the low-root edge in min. 143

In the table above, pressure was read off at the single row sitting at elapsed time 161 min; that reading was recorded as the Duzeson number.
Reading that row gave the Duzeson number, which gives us 44.3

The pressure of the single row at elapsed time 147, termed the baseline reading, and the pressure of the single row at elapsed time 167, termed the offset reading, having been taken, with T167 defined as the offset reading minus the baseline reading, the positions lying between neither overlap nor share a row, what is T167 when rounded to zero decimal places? -5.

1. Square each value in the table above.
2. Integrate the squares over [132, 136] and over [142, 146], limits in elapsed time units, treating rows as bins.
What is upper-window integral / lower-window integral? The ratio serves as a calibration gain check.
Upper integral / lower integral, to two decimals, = 1.94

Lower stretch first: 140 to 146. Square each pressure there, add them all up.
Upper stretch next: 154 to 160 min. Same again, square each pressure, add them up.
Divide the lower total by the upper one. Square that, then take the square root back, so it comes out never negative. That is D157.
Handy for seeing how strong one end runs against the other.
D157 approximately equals 1.08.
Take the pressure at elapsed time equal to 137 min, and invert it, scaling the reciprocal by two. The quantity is 0.0549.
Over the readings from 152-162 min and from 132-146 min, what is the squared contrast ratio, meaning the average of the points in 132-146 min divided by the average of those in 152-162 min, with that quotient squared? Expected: 0.82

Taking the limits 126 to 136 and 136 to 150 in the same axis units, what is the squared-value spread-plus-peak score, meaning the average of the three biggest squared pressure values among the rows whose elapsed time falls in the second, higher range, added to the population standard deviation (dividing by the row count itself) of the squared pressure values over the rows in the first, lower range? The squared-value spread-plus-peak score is 2399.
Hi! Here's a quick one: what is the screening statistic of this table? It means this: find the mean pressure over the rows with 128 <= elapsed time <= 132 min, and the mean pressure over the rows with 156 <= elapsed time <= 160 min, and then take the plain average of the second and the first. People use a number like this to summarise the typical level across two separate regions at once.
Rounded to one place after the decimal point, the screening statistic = 38.9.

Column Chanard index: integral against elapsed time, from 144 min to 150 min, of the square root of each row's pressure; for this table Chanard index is 39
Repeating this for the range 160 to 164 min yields 26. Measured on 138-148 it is 65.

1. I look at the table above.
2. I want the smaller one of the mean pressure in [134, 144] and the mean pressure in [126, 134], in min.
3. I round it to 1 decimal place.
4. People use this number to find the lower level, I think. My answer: 37.2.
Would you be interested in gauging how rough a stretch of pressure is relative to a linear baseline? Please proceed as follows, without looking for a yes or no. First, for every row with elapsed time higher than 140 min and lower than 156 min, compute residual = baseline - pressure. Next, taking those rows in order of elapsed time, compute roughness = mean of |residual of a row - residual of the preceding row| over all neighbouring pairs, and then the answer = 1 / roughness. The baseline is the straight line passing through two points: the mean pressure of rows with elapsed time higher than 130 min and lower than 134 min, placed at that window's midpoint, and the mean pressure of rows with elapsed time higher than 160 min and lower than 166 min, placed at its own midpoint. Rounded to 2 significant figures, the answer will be 0.57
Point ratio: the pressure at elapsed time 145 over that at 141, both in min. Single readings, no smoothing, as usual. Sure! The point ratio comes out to 0.97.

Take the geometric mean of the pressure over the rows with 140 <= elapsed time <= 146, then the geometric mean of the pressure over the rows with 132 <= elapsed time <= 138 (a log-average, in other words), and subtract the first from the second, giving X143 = -10.6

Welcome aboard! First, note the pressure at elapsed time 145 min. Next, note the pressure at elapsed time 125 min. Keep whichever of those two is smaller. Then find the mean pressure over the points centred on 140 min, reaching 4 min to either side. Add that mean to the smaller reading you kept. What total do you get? 83.4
